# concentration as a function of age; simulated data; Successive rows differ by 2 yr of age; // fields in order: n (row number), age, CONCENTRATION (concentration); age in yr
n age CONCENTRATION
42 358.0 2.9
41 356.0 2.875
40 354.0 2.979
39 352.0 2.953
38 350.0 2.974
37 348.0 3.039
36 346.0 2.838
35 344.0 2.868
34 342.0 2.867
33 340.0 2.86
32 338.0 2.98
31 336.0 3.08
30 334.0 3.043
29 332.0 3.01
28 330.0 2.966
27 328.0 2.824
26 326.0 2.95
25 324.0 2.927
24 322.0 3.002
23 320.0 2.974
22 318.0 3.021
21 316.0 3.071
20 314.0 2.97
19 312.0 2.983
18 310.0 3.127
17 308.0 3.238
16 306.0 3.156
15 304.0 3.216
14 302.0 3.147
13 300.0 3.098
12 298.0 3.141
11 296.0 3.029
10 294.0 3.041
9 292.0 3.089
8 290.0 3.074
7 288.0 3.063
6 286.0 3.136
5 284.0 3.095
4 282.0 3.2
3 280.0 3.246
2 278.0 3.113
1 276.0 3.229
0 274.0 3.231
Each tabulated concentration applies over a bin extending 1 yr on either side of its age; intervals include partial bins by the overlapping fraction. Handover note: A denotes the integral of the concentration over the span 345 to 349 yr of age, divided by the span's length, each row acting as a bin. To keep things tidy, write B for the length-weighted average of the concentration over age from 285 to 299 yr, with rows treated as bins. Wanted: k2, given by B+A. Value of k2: 6.02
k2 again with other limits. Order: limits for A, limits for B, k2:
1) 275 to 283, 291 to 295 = 6.26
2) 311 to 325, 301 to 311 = 6.17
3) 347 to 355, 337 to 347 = 5.87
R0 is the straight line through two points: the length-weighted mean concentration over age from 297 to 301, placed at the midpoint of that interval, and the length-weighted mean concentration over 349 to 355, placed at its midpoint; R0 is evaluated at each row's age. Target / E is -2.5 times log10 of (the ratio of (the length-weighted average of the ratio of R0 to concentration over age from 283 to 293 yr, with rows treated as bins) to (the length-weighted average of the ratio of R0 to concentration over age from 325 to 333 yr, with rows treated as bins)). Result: 0.02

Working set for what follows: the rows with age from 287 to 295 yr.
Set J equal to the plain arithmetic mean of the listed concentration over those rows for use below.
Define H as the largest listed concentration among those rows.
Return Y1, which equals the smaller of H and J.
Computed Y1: 3.07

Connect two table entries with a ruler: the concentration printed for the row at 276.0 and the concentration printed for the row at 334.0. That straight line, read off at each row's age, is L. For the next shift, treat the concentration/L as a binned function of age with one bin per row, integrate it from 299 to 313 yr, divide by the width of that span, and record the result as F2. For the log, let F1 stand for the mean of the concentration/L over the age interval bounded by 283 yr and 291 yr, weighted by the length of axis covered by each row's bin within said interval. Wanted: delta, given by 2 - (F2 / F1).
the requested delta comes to 0.97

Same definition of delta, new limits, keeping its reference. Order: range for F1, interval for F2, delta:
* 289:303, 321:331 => 1.02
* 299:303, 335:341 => 1.01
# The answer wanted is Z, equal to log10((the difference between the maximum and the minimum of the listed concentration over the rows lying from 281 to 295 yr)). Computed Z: -0.80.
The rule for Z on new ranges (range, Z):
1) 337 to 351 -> -0.70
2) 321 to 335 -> -0.66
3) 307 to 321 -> -0.57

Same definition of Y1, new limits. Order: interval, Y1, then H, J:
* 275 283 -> 3.20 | 3.246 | 3.20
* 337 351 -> 2.92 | 3.039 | 2.92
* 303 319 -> 3.10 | 3.238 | 3.10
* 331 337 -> 3.04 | 3.08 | 3.04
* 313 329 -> 2.97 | 3.071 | 2.97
